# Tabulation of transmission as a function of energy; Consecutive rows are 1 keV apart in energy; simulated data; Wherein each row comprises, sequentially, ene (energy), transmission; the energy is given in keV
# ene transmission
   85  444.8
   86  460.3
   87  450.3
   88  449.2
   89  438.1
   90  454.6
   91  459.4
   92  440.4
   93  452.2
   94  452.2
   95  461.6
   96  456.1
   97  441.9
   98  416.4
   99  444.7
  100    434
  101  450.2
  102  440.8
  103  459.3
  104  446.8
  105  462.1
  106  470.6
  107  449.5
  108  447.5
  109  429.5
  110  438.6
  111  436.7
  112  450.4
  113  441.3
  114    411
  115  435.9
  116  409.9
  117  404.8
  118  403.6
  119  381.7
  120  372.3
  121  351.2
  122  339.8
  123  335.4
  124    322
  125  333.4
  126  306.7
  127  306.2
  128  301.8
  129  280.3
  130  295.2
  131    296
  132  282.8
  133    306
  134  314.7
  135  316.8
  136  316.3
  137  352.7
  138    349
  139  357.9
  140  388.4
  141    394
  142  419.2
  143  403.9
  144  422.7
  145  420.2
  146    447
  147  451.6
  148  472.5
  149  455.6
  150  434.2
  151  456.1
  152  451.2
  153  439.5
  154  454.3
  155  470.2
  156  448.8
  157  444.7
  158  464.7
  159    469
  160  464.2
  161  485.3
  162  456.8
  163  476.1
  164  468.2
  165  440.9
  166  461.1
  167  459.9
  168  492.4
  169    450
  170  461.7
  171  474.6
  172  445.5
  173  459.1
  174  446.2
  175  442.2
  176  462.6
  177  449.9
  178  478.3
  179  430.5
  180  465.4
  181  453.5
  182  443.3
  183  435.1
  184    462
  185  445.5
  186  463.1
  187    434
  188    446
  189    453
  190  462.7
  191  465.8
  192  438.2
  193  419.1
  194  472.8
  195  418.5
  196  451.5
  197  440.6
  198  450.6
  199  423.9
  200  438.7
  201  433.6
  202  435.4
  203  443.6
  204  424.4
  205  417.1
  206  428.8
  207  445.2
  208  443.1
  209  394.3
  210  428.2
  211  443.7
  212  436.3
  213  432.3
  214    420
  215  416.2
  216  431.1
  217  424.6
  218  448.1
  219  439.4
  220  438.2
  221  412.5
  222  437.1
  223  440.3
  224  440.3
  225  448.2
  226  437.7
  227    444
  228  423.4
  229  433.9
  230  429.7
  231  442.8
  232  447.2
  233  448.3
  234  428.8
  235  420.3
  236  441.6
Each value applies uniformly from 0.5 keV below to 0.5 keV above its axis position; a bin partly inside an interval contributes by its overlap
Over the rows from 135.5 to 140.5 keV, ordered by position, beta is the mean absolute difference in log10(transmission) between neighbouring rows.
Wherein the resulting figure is 0.025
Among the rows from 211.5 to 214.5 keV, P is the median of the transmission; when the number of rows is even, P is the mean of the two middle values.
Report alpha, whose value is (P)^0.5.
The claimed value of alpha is 20.8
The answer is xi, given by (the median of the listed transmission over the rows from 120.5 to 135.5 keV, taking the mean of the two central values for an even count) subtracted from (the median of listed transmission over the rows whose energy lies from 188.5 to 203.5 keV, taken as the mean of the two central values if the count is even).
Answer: 134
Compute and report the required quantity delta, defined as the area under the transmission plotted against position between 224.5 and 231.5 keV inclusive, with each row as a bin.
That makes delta 3060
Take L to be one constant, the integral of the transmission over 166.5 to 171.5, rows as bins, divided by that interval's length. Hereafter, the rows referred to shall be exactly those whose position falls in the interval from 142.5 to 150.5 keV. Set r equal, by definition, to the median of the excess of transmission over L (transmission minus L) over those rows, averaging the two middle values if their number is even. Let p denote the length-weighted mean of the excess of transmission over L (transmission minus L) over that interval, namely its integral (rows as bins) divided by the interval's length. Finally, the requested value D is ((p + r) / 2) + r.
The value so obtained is -55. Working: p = -29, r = -27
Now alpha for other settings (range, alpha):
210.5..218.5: 20.8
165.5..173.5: 21.5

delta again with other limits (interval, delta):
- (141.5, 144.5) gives 1246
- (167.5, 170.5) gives 1404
